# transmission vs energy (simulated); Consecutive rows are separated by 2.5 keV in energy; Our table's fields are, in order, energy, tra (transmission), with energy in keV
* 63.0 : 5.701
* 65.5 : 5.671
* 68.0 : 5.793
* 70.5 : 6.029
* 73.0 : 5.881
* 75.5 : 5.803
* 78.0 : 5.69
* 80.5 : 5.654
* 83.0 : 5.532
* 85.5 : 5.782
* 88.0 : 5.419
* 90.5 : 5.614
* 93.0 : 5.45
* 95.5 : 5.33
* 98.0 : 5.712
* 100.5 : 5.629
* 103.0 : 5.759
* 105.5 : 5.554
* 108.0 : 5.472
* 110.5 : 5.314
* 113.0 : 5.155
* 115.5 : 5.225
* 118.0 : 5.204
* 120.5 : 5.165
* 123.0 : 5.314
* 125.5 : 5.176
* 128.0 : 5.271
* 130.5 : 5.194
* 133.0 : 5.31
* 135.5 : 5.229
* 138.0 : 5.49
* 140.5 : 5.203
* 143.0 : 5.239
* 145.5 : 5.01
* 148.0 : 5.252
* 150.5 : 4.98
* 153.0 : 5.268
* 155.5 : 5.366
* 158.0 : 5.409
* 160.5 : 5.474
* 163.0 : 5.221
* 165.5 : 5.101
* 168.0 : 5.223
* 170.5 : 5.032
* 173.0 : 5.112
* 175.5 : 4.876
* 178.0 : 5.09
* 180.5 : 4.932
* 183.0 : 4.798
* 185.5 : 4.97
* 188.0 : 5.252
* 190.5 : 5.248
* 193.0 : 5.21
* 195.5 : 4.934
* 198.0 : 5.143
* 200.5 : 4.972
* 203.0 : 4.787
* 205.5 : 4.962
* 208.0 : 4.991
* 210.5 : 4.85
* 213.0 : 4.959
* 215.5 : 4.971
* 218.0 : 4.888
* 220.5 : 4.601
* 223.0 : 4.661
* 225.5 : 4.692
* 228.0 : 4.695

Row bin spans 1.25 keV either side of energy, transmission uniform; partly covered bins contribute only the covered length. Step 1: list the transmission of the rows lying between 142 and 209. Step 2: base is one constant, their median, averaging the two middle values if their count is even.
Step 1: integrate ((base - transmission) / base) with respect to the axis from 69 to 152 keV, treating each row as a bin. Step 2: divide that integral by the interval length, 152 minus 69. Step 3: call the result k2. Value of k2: -0.06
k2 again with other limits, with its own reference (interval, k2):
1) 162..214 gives 0.01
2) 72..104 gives -0.10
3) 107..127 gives -0.03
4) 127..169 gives -0.03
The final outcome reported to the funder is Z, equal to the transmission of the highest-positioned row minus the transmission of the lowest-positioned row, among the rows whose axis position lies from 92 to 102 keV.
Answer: 0.18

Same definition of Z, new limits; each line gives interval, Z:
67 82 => -0.14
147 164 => -0.03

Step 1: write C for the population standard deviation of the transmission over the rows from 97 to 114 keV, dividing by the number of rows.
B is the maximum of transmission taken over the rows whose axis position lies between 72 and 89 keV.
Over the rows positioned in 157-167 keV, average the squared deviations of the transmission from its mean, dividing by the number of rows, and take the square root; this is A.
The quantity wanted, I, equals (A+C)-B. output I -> -5.53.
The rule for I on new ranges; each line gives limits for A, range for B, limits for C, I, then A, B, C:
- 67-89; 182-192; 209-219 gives -5.03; 0.17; 5.252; 0.05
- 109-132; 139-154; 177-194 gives -5.05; 0.06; 5.268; 0.16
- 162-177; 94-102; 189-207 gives -5.44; 0.12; 5.712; 0.16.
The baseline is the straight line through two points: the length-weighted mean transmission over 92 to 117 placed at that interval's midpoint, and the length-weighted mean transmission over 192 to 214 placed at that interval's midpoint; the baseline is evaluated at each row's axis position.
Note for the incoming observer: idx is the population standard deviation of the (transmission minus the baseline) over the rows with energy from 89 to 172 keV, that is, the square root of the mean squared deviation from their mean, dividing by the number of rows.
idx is 0.16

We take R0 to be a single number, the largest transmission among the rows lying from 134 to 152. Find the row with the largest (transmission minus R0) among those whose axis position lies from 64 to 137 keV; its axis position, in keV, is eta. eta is 70.5 keV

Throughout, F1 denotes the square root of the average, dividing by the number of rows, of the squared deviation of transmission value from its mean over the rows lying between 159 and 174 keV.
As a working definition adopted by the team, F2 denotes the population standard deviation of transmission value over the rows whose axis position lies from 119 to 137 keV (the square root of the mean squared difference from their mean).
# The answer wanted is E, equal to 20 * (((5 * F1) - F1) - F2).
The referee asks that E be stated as 10.2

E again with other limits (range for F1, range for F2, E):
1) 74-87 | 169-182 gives 6.0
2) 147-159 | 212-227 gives 9.0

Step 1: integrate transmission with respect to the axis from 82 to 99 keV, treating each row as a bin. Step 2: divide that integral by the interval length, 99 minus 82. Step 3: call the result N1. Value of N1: 5.5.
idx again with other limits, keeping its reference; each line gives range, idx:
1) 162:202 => 0.14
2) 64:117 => 0.17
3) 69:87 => 0.13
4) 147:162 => 0.18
